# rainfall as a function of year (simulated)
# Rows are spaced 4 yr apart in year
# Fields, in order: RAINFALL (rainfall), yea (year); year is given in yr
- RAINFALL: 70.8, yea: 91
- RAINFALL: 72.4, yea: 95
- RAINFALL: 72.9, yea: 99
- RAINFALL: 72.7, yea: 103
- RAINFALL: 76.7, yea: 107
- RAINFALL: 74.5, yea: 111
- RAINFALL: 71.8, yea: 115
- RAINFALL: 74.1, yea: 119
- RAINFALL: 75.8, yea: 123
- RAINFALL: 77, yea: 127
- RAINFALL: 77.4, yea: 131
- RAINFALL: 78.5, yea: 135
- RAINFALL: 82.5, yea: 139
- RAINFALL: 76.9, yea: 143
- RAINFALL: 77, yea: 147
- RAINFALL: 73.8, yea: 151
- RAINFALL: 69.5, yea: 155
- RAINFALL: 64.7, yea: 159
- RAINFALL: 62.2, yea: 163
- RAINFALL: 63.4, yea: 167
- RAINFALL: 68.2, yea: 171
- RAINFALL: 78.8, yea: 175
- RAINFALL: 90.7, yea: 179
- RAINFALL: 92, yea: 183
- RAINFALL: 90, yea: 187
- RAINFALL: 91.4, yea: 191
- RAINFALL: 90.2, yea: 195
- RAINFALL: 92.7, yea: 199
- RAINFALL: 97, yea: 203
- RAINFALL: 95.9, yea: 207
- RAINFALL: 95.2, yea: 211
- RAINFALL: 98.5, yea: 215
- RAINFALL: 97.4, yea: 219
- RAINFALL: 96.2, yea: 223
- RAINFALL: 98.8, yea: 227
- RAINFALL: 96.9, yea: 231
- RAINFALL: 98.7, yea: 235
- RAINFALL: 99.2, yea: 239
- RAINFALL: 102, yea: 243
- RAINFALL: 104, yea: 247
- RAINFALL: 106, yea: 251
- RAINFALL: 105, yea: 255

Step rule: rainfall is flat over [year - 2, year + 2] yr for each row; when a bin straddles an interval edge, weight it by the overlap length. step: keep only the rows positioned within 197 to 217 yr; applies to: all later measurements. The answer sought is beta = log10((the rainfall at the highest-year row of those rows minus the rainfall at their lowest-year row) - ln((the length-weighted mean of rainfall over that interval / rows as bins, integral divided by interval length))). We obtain 0.1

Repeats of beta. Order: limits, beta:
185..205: 0.4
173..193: 0.9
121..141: 0.4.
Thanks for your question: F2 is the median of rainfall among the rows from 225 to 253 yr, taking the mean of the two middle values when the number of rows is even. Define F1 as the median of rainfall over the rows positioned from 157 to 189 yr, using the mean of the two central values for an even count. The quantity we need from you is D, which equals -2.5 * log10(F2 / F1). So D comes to -0.33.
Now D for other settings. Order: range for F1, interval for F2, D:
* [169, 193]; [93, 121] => 0.23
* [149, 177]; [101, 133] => -0.11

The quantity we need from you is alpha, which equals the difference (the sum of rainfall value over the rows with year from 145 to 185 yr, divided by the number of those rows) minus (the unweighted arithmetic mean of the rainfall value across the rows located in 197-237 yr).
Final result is -23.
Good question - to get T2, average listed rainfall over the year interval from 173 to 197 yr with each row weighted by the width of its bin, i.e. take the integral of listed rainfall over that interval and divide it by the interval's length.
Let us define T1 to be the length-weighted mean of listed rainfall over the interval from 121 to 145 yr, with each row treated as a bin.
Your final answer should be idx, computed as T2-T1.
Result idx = 11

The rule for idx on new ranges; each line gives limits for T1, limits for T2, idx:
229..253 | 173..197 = -12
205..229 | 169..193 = -12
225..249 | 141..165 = -29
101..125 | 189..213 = 19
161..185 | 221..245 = 23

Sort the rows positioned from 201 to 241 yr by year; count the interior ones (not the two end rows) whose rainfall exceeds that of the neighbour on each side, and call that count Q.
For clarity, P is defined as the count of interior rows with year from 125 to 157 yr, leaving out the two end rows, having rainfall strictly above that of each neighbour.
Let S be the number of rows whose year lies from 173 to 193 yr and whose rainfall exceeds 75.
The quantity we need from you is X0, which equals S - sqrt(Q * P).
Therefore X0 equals 3.0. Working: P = 2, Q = 2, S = 5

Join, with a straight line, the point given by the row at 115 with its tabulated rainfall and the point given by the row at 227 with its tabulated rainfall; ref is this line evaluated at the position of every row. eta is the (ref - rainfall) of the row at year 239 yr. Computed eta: 2.5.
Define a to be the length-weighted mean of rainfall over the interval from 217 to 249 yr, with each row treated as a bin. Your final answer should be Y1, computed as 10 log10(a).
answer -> 20.0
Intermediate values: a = 99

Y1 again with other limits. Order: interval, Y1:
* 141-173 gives 18.4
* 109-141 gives 18.8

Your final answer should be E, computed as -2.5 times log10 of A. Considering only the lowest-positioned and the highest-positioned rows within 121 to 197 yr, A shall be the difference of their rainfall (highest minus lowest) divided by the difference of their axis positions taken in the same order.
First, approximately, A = 0.20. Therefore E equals 1.7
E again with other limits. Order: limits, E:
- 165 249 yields 0.7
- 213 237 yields 5.0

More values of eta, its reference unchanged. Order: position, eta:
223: 1.6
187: -0.8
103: -3.8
